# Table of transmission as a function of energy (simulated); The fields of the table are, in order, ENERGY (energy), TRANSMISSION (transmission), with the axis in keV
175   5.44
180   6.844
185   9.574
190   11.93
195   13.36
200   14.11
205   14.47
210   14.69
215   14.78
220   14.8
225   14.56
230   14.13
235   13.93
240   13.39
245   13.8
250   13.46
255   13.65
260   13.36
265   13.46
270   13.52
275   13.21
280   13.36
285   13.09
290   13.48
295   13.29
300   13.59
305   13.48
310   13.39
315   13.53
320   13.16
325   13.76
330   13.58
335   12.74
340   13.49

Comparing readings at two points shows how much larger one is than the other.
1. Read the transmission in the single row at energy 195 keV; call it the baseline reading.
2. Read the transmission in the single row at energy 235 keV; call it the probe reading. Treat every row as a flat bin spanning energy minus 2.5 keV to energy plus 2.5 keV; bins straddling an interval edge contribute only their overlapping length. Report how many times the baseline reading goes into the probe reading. 1.043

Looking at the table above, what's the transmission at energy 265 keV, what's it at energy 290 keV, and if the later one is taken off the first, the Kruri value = 0.0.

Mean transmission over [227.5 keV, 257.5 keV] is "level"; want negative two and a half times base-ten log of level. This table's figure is -2.84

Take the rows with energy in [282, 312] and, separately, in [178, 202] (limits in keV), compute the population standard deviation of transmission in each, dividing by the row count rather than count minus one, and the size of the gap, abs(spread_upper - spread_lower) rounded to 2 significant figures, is 2.5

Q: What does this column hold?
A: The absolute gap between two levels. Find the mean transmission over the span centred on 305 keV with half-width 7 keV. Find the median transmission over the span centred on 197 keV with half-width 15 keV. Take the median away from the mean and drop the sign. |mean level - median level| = 0.25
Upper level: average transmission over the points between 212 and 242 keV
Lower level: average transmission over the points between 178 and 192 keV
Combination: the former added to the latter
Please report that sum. 23.7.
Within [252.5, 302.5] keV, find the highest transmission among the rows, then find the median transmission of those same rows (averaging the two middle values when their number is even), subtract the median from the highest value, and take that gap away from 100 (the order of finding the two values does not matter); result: 99.8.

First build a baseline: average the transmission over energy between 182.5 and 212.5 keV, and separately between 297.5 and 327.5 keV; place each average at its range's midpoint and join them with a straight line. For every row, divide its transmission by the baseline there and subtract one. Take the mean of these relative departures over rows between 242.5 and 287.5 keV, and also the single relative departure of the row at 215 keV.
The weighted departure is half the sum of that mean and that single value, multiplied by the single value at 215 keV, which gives 0.009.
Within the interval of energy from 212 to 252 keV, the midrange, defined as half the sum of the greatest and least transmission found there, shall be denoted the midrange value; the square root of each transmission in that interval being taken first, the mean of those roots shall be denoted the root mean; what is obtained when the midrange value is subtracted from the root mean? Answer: -10.3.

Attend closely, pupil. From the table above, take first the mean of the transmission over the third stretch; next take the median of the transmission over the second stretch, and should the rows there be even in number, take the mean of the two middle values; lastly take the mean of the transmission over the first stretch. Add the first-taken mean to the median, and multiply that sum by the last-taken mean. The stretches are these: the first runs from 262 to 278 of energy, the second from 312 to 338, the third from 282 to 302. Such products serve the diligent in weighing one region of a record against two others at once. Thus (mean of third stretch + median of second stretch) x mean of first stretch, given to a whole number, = 360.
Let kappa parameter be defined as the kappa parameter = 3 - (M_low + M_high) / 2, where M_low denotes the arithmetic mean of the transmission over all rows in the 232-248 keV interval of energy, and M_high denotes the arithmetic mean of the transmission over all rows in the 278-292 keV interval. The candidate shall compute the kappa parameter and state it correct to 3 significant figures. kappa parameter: -10.5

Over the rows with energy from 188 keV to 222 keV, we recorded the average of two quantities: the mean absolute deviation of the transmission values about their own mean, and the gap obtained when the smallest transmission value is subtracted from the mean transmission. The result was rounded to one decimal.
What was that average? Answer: 1.4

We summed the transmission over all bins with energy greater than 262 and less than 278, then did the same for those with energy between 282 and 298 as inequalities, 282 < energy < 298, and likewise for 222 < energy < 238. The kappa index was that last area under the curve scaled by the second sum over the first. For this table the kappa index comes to 42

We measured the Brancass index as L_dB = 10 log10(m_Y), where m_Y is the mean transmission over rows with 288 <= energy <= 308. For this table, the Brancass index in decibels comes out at 11.3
